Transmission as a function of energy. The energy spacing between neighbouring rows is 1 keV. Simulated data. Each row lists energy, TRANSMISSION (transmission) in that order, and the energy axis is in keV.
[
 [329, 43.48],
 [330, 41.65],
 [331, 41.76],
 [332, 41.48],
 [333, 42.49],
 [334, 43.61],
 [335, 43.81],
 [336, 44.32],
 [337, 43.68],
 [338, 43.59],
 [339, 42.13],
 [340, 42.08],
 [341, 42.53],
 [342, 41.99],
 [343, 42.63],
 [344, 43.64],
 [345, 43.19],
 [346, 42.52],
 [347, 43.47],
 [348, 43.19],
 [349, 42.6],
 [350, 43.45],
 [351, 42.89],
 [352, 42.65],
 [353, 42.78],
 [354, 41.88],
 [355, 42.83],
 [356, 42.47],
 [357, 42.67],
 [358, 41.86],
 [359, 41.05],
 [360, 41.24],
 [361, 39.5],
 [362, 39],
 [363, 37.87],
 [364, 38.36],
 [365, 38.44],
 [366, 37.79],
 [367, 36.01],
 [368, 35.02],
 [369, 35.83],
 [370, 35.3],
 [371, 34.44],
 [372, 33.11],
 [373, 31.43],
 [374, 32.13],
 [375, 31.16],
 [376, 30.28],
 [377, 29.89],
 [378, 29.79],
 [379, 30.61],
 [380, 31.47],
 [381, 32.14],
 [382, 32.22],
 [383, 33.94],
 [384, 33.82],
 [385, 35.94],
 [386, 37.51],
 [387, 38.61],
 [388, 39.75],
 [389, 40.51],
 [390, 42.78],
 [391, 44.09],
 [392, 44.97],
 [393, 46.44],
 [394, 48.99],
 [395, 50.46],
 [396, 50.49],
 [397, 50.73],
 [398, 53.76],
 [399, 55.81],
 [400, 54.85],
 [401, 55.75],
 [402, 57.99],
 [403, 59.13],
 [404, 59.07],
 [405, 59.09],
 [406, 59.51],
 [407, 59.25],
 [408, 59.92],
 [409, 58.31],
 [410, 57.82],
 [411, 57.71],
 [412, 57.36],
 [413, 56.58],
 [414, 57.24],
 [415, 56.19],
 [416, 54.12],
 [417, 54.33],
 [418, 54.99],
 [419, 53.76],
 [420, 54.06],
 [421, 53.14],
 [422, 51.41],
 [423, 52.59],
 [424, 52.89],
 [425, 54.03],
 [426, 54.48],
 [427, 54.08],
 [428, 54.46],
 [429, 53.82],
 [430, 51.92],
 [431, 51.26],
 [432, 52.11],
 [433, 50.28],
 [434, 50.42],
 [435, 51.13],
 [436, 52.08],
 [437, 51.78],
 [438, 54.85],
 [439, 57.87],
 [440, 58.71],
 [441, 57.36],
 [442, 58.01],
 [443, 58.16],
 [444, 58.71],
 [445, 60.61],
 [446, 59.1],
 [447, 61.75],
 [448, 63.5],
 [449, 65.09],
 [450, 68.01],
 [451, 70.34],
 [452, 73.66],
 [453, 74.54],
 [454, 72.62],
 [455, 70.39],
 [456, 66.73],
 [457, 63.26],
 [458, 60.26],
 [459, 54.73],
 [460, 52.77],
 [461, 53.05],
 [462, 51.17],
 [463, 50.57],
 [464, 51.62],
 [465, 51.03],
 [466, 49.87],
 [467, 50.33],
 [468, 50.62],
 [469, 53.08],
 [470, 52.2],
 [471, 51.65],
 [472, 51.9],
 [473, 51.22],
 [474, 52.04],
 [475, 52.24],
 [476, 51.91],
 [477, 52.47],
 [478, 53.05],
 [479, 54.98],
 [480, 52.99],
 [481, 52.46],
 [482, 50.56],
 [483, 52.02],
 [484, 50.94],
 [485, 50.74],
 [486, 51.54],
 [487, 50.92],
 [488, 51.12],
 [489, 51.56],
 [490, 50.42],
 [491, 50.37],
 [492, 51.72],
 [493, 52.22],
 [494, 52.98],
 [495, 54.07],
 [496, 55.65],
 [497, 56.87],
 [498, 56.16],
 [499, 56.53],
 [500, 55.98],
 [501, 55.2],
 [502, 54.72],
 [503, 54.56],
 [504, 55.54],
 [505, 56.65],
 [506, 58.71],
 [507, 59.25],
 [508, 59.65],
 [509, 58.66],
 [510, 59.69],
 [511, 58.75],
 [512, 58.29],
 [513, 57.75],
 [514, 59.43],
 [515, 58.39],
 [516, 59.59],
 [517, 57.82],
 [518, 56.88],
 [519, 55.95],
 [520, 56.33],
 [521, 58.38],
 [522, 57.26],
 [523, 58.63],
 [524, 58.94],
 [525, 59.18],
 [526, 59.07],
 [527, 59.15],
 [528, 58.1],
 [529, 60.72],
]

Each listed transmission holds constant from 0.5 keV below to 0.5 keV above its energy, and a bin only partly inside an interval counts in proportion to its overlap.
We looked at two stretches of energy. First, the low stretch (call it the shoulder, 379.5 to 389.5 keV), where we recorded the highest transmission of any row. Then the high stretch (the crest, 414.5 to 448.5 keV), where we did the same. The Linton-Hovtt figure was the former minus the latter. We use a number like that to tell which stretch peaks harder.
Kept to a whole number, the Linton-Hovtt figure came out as -23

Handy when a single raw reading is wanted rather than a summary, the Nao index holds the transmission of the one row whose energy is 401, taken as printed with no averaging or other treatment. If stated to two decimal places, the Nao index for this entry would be 55.75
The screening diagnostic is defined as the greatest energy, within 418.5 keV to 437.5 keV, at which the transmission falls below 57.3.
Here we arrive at 437 keV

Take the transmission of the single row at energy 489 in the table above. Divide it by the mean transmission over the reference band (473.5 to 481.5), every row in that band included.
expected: 0.98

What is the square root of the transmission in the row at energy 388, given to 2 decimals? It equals 6.30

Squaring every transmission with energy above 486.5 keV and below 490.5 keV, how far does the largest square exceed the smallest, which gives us 116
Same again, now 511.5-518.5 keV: 316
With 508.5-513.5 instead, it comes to 228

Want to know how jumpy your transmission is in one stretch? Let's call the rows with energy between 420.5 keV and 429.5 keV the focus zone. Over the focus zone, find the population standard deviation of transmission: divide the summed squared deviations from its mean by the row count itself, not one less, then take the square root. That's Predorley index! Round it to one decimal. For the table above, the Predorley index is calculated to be 1.0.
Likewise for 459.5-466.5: 1.1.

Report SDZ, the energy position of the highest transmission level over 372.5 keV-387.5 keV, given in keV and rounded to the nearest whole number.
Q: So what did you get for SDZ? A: 387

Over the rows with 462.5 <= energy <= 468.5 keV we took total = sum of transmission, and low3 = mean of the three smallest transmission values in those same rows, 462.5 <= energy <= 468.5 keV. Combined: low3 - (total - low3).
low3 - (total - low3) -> -204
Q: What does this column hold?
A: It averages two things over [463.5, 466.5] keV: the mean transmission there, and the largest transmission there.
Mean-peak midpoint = 51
